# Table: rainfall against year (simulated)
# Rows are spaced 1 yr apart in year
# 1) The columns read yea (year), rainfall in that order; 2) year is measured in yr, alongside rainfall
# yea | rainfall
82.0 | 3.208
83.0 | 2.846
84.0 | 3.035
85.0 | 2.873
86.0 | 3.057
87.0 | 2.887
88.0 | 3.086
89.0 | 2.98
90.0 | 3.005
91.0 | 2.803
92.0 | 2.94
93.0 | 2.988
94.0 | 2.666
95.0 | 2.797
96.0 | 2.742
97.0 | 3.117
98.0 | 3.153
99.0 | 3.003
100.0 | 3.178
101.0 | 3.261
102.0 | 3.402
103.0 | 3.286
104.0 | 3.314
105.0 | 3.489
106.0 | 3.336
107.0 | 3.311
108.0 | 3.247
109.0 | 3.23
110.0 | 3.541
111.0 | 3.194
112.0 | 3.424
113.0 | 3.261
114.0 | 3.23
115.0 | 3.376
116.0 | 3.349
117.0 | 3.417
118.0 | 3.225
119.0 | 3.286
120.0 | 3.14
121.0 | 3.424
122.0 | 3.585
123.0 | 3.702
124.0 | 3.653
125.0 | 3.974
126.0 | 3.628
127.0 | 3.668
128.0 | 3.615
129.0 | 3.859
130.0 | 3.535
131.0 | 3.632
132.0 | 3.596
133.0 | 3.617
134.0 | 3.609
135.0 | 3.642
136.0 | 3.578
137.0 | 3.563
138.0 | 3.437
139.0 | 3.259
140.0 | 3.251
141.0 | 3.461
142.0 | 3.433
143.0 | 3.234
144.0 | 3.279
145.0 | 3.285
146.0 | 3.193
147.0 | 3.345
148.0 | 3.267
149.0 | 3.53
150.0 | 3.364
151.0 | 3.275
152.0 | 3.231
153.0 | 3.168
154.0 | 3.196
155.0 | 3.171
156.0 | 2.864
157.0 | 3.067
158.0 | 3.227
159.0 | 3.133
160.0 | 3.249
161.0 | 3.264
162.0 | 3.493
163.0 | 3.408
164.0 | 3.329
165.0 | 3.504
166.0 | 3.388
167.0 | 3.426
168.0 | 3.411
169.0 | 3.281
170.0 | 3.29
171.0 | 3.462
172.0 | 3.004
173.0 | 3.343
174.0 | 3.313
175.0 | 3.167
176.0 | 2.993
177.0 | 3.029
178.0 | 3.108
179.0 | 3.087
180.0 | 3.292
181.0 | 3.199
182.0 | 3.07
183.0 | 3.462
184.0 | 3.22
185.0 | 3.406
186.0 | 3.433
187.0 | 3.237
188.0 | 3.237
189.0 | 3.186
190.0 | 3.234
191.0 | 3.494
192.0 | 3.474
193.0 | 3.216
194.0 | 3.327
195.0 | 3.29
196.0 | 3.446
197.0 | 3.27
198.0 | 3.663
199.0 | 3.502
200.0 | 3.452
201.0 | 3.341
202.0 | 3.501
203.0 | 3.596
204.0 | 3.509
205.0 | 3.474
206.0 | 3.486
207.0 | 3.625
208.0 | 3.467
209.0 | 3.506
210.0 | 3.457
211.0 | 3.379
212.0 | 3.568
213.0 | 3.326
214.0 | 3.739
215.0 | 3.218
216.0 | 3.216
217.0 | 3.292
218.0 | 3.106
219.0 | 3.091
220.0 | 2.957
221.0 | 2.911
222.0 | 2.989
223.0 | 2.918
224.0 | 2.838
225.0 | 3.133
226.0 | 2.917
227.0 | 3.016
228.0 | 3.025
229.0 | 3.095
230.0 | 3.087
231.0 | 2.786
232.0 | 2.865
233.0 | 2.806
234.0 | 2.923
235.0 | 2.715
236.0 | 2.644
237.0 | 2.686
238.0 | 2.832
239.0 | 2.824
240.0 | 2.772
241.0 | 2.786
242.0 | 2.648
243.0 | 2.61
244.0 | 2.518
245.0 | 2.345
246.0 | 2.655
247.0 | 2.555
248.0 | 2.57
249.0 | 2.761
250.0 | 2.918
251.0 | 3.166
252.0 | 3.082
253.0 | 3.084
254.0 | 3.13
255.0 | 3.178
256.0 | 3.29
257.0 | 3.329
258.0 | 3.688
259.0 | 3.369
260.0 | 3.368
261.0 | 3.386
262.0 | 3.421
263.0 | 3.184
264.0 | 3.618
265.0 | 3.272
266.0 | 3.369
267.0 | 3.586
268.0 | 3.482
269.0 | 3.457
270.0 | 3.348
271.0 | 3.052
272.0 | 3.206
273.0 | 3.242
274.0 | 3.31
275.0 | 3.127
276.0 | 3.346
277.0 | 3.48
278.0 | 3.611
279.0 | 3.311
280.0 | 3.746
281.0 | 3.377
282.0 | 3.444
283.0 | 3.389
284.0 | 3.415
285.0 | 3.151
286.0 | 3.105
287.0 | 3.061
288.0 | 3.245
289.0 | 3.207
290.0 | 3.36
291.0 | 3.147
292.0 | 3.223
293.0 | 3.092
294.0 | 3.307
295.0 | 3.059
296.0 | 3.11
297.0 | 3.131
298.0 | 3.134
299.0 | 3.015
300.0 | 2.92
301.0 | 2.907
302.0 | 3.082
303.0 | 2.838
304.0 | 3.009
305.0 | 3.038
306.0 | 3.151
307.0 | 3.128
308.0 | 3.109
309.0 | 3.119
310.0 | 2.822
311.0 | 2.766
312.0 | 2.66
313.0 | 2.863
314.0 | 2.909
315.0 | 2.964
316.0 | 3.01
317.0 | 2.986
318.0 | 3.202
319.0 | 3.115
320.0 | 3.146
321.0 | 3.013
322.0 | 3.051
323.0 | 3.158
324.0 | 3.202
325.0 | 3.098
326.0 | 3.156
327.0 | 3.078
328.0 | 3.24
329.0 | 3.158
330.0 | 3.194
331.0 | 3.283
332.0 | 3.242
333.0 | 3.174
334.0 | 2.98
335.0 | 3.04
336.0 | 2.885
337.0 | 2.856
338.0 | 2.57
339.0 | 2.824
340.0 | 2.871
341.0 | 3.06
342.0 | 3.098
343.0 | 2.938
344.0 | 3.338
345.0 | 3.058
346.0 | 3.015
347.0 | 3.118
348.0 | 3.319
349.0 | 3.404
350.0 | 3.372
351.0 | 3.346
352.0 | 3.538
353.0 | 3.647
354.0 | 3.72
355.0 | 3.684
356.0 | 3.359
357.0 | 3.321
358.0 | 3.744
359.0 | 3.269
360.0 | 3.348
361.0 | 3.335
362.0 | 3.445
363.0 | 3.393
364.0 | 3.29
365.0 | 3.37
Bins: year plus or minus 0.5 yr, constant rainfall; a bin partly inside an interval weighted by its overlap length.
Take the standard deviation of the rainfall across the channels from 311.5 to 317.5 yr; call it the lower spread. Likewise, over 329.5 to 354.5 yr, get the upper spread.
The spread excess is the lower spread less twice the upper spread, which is -0.41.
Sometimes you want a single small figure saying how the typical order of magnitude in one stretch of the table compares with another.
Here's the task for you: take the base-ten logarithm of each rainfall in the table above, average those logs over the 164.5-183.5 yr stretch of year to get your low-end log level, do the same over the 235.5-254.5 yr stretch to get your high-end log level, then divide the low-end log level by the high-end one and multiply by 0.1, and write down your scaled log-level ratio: 0.116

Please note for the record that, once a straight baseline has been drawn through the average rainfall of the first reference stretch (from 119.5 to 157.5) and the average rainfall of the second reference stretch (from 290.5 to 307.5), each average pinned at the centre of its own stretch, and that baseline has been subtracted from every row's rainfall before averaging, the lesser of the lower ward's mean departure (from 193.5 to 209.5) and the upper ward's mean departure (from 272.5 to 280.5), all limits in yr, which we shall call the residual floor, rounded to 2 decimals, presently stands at 0.18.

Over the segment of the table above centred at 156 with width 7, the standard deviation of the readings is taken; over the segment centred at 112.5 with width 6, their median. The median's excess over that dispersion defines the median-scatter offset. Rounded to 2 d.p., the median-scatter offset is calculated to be 3.20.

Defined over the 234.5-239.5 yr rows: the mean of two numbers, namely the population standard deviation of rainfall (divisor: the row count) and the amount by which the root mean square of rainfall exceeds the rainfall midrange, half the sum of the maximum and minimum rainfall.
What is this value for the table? 0.039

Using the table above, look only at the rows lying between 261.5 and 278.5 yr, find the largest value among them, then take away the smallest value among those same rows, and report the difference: 0.57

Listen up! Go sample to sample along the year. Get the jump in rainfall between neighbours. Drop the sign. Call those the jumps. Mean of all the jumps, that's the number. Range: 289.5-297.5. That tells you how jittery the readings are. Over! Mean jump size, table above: 0.14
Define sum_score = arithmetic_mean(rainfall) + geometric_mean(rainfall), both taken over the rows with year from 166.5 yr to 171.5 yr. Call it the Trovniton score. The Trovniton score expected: 6.75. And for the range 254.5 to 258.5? 6.74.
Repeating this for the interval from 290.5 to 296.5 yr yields 6.31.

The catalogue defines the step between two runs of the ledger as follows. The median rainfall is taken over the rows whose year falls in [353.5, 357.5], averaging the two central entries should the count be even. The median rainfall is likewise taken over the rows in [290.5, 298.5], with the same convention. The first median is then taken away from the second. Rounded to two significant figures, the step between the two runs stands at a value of -0.39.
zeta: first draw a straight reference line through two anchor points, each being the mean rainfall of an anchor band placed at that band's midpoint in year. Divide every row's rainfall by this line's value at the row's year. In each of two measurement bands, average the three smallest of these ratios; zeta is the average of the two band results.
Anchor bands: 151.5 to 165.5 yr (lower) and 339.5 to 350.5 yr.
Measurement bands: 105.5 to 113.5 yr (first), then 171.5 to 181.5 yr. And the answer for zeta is 0.96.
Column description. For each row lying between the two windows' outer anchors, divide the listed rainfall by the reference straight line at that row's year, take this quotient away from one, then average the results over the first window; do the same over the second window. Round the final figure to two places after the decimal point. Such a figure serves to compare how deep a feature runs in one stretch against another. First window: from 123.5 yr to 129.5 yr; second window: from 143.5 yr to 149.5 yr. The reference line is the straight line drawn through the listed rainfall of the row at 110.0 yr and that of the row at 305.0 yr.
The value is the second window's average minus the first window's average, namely 0.10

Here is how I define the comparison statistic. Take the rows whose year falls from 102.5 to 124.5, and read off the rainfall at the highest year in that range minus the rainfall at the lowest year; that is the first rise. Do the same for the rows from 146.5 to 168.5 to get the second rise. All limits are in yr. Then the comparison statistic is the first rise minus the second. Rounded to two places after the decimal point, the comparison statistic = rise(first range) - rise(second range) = 0.30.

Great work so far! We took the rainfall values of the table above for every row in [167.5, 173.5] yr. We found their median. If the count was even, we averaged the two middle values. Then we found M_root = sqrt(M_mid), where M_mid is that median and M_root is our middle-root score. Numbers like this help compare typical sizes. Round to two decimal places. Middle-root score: 1.82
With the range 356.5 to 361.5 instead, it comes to 1.83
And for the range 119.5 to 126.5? 1.90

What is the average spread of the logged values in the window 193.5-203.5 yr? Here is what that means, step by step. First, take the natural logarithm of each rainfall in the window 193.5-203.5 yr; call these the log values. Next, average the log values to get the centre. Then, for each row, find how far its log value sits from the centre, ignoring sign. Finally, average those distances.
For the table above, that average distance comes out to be 0.031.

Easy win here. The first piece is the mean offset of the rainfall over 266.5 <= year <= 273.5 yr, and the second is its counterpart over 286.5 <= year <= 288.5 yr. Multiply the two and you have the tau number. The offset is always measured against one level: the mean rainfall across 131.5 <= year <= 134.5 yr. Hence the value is 0.12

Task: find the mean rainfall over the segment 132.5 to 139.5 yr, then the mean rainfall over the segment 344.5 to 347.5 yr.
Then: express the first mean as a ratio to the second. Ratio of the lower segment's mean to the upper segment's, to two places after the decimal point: 1.15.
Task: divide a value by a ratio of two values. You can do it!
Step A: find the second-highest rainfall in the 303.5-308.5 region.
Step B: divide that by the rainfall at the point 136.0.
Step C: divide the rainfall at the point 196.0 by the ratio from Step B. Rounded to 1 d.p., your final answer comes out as 3.9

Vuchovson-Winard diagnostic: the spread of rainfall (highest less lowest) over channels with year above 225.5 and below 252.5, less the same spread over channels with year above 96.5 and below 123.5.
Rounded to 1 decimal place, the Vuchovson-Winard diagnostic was 0.1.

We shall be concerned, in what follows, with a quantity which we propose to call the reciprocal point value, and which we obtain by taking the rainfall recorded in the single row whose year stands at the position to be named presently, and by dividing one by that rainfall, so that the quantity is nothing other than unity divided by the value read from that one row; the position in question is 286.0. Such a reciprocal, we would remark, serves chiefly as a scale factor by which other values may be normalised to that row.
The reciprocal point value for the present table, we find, 0.322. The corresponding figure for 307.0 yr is 0.320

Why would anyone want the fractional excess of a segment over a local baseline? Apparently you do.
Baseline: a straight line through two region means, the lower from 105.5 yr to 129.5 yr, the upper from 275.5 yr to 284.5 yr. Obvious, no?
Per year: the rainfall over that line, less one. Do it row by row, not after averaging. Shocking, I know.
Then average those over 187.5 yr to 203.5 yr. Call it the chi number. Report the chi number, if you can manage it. -0.018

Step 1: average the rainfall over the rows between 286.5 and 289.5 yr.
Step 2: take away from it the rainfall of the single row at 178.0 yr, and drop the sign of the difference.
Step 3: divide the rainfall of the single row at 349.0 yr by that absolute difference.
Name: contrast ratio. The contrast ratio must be 54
